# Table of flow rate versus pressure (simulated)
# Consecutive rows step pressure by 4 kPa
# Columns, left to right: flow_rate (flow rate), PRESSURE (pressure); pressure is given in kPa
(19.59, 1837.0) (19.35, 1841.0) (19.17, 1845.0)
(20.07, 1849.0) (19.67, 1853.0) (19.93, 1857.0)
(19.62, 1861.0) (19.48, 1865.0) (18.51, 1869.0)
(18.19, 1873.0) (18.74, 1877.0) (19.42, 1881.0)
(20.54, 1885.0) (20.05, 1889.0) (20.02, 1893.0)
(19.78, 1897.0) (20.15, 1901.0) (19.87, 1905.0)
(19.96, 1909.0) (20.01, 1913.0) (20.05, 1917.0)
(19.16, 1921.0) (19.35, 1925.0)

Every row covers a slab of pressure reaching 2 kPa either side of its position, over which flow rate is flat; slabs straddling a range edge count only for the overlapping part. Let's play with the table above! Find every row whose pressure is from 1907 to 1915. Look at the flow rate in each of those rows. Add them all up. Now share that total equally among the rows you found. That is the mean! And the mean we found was 20.0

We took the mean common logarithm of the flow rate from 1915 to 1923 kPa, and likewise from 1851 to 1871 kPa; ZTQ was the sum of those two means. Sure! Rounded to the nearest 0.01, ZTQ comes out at 2.58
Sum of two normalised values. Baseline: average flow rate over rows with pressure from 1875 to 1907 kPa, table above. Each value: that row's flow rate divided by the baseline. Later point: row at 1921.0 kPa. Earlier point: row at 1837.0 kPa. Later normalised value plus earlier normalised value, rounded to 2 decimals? 1.95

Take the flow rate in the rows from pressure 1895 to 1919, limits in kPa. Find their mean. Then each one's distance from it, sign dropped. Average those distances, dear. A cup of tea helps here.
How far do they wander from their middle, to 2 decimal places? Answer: 0.10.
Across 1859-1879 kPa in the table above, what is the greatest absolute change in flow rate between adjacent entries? 1.0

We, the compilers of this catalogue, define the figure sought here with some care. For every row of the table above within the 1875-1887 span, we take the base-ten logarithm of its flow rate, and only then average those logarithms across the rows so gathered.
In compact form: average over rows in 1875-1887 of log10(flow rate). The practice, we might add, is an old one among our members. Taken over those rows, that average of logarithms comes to 1.29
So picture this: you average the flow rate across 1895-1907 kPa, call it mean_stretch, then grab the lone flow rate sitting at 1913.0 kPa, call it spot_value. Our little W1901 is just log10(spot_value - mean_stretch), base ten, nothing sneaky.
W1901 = -1.1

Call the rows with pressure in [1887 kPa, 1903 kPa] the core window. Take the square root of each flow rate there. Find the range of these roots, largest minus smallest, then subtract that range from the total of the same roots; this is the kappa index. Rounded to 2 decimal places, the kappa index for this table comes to 17.85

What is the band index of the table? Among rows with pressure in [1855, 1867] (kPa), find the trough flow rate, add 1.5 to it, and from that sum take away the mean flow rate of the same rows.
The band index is 1.3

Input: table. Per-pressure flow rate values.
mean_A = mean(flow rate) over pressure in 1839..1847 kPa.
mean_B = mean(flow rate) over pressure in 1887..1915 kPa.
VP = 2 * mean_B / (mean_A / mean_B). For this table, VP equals 41.4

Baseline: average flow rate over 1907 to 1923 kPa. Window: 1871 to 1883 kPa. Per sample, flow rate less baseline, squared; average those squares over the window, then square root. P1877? 1.1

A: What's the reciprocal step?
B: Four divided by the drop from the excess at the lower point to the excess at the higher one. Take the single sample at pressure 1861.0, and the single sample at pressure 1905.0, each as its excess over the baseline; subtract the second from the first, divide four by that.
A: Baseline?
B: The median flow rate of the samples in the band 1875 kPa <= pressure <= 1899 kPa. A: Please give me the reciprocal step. -16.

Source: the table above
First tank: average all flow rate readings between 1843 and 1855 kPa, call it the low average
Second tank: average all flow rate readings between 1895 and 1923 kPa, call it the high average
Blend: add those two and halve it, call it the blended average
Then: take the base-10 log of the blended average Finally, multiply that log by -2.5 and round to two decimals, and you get -3.24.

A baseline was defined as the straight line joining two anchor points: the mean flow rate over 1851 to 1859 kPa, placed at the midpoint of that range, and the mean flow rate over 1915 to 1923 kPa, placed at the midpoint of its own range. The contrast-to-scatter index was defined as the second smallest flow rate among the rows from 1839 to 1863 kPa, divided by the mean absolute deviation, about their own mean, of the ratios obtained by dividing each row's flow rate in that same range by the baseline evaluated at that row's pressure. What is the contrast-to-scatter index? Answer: 1442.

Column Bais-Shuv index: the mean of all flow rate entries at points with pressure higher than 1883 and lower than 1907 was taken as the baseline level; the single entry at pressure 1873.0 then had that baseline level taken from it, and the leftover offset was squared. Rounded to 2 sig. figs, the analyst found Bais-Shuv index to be 3.5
